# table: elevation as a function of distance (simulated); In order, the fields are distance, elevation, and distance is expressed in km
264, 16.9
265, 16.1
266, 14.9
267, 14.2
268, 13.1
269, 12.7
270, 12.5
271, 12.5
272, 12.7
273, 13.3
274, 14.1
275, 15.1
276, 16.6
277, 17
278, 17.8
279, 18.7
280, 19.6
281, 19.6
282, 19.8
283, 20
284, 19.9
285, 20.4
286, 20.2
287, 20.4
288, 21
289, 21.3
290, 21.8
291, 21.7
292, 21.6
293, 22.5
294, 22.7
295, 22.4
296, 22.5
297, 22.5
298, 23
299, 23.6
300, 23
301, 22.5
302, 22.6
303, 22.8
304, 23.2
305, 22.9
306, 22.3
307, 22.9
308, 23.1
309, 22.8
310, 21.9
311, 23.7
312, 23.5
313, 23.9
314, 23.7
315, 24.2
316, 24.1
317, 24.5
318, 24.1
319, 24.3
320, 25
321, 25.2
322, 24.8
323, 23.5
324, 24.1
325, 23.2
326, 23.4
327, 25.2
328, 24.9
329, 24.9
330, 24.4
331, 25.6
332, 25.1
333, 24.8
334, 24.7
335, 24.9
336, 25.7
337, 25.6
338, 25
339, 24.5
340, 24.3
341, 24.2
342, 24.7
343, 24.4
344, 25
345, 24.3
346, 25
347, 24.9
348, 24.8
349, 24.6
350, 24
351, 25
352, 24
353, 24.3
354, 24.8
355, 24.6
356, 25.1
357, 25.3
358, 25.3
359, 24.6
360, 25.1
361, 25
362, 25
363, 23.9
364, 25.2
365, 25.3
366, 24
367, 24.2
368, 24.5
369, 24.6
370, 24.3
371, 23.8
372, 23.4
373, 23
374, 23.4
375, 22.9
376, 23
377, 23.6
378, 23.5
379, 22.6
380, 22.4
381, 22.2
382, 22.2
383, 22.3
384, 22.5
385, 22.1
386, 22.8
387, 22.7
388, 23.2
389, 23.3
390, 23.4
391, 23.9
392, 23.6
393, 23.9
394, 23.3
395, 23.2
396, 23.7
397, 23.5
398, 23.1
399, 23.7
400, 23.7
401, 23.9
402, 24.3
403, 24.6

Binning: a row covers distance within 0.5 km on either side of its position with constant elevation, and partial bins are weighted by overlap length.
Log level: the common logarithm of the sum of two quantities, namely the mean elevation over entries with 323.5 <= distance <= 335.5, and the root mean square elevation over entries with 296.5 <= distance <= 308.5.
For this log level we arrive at 1.68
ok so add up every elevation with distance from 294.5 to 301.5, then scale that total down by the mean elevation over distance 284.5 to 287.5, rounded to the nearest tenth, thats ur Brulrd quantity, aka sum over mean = 7.8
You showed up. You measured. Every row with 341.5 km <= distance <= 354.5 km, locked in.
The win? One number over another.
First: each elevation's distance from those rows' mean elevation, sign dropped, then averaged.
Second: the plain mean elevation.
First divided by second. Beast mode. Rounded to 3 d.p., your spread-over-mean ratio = 0.013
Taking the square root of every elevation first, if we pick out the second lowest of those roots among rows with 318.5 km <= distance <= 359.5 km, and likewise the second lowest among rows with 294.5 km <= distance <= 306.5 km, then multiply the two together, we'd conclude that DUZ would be 22.9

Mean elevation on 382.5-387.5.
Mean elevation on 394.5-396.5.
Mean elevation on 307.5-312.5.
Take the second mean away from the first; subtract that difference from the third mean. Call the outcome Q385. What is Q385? 24.0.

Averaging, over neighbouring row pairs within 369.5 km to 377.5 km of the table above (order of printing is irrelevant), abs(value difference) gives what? 0.41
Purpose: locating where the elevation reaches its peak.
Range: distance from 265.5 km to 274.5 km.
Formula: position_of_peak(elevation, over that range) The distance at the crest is 266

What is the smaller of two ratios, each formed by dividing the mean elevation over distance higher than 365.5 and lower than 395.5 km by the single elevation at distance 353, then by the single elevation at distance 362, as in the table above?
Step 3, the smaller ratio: 0.93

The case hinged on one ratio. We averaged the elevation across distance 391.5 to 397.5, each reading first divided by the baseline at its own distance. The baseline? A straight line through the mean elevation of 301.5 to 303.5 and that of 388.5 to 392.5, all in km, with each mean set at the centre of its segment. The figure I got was 1.00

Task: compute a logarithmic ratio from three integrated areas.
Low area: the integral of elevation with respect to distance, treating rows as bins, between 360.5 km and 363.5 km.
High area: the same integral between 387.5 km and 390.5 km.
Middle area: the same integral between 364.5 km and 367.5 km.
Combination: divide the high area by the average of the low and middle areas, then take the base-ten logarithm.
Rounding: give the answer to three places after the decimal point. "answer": -0.023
